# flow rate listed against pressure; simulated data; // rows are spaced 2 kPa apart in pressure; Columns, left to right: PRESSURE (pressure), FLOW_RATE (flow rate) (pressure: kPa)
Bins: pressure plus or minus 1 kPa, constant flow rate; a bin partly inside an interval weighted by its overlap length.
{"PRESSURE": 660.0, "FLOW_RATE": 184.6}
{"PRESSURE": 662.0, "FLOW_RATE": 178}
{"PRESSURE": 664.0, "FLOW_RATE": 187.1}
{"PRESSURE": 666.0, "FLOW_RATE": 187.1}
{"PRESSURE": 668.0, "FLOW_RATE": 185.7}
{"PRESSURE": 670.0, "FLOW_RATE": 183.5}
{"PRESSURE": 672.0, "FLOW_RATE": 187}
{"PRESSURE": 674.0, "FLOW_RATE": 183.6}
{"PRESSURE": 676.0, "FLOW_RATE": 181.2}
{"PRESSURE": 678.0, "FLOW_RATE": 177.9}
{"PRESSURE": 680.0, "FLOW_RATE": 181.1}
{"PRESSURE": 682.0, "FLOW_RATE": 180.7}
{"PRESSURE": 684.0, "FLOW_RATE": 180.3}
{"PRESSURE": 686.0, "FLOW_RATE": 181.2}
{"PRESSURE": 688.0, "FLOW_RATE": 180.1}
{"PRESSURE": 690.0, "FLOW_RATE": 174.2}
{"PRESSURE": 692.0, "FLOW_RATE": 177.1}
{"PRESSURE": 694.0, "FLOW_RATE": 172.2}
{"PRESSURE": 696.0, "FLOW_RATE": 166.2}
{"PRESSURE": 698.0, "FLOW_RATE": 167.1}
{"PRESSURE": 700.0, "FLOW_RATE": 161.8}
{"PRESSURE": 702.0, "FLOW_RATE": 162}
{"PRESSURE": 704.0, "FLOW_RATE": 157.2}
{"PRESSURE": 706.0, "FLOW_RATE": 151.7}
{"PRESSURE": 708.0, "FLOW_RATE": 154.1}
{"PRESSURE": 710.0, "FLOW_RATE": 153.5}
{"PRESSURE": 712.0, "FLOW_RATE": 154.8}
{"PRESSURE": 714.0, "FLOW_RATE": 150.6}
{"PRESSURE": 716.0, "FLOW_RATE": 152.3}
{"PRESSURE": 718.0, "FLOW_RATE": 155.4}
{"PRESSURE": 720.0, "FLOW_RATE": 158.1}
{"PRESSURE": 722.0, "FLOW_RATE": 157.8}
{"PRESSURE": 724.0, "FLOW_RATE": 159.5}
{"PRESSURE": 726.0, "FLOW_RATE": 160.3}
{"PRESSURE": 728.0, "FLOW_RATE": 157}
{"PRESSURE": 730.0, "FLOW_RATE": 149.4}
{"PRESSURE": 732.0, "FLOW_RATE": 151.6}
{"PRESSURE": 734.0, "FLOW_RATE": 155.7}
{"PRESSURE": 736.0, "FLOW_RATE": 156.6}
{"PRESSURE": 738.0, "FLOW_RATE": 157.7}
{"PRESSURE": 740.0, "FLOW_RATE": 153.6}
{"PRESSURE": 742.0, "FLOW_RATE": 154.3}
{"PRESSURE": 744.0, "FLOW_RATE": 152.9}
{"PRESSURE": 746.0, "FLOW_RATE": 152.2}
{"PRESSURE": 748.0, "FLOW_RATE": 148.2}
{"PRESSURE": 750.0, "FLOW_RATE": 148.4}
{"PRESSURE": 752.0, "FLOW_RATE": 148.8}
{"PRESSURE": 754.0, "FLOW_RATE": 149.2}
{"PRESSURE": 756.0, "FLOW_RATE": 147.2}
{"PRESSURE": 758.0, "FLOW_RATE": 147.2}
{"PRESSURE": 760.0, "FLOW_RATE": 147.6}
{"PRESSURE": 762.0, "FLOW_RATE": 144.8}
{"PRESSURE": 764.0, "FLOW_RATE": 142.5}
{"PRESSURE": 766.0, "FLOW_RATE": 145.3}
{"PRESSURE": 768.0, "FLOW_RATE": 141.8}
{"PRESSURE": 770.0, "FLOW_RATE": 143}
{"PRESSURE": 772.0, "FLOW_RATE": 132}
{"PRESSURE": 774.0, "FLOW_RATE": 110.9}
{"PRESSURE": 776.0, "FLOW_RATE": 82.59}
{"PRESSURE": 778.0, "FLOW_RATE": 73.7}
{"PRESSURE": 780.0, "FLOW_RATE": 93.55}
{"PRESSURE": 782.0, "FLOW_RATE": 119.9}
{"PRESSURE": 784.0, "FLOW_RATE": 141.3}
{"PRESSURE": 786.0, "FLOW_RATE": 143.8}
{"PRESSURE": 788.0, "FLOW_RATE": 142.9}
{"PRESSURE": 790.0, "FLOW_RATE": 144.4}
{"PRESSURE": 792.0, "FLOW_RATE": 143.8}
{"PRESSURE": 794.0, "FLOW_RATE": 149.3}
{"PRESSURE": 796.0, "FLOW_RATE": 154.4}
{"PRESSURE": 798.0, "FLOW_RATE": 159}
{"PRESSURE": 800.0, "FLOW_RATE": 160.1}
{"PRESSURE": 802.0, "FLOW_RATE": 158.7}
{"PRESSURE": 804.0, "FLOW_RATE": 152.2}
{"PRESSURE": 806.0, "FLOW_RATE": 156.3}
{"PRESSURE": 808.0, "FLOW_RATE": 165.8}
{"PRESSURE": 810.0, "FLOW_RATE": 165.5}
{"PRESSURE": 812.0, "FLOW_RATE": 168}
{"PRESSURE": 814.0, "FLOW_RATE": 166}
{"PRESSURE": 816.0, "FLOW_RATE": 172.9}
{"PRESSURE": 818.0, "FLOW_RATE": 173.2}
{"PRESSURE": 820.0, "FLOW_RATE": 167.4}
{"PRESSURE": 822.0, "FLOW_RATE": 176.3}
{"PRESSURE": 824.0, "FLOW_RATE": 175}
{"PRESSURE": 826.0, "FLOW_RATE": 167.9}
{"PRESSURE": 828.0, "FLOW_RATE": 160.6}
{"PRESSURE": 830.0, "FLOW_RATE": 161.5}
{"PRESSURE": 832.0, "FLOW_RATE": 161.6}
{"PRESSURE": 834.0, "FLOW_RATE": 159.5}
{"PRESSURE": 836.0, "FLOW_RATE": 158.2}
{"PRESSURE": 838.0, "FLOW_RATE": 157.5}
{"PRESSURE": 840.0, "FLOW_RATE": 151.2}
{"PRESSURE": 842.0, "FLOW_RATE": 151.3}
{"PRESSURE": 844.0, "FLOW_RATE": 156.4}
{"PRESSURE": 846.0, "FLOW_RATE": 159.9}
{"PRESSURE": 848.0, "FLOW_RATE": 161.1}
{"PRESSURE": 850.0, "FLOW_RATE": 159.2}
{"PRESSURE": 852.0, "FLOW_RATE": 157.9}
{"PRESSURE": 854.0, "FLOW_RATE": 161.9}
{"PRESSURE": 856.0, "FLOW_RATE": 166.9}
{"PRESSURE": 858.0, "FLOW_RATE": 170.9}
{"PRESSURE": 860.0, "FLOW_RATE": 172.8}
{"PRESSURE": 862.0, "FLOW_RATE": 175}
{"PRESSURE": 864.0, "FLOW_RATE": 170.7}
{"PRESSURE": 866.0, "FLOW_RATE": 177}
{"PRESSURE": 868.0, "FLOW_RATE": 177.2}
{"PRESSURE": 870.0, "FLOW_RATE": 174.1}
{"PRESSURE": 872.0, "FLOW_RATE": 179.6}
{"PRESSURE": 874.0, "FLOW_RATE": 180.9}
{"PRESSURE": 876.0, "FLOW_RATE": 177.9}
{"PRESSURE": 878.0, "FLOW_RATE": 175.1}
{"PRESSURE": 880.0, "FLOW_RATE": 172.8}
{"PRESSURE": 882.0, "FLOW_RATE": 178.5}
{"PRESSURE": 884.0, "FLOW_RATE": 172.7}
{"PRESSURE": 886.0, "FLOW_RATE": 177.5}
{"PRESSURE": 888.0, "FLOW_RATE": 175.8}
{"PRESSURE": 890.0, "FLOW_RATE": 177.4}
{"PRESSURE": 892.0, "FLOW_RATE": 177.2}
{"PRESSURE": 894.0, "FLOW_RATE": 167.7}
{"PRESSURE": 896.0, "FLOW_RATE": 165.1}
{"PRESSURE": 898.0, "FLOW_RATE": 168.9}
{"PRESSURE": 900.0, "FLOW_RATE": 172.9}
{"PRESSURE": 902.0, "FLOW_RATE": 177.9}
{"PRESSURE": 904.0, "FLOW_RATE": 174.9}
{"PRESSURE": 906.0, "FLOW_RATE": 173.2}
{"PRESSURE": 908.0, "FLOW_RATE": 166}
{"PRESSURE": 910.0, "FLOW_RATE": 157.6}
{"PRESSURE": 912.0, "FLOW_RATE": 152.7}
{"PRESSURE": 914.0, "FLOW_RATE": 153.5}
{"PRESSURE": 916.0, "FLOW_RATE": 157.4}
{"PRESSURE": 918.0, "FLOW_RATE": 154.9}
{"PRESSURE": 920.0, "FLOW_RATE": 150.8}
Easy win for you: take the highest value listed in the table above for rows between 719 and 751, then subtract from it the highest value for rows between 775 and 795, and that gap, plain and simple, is 11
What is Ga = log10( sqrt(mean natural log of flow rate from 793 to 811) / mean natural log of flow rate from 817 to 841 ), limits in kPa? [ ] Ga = -0.355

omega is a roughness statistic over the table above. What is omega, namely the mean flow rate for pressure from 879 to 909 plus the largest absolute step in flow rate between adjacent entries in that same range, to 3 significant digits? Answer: 183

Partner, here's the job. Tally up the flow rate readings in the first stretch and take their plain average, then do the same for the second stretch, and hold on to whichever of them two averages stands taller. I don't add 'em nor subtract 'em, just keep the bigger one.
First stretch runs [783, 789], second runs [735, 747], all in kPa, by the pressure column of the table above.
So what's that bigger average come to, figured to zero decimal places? 155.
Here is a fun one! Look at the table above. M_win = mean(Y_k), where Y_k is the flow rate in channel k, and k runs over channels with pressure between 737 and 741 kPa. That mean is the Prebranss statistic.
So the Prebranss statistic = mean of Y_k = 156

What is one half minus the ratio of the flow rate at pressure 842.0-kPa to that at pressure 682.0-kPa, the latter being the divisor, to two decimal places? -0.34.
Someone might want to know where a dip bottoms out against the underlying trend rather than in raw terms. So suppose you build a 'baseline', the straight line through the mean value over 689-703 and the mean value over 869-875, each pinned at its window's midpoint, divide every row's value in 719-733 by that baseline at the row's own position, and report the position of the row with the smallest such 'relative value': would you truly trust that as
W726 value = 730.0 kPa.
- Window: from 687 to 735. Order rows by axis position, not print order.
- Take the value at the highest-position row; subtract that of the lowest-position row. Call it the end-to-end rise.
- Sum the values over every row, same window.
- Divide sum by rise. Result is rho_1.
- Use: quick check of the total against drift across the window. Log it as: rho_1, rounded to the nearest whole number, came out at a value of -157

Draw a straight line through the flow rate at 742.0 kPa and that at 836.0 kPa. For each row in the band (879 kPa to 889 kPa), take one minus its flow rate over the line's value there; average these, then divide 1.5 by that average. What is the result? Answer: -16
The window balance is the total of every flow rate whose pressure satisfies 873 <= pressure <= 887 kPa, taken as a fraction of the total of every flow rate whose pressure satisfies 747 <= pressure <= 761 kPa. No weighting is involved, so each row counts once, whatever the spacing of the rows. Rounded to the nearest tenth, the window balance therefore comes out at 1.2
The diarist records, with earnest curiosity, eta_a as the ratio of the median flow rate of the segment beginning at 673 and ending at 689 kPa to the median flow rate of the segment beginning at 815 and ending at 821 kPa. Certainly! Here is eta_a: 1.05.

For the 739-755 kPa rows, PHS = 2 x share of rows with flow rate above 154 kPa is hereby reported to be 0.25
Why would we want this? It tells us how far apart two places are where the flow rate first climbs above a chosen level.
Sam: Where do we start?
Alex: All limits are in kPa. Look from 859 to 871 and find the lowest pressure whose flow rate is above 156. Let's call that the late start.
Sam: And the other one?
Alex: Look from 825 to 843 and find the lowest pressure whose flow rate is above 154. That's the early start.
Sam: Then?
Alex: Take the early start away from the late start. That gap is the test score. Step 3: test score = 34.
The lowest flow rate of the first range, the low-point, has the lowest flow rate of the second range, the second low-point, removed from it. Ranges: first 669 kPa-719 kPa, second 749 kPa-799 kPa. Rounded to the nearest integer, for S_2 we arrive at 77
